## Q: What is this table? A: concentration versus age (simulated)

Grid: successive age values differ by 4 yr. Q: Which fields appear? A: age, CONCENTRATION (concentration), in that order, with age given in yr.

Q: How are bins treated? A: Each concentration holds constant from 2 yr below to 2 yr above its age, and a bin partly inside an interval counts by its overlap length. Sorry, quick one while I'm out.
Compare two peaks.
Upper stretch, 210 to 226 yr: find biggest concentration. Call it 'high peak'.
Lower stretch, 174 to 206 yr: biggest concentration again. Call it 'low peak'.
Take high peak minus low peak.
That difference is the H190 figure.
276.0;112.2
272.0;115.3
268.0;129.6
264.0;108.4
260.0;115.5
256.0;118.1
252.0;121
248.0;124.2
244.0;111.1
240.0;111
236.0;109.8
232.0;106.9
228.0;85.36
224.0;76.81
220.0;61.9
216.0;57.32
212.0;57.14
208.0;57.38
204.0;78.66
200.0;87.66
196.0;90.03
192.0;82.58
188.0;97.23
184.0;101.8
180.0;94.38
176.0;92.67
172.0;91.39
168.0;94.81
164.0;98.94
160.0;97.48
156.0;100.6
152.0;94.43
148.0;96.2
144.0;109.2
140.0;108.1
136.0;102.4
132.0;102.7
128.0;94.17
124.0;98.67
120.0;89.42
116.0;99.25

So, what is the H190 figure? -25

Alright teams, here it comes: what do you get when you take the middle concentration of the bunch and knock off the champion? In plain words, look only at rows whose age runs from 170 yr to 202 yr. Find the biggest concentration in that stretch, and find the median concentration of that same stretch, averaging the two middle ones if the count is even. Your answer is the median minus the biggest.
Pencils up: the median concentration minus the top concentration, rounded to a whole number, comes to -10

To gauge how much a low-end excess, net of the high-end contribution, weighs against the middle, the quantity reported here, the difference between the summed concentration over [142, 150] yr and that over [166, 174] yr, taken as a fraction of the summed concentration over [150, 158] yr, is 0.1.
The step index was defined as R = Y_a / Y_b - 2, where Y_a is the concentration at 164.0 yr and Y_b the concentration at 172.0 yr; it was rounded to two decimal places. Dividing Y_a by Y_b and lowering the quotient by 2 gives -0.92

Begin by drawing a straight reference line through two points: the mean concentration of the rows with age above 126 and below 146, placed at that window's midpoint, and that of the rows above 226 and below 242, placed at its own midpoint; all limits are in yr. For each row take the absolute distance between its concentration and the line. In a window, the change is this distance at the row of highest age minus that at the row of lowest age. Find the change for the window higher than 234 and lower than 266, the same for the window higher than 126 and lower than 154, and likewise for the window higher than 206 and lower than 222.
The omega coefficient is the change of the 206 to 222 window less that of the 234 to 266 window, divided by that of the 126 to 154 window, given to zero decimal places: 12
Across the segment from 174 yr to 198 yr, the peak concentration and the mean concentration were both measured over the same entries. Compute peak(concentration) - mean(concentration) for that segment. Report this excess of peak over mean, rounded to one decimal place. 8.7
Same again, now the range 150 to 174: 4.3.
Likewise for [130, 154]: 7.0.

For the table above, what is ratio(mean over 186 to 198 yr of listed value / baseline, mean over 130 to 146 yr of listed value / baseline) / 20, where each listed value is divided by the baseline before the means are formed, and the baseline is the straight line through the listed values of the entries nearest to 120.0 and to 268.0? 0.037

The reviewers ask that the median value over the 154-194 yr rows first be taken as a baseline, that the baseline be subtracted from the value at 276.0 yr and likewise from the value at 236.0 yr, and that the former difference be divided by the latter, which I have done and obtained 1.2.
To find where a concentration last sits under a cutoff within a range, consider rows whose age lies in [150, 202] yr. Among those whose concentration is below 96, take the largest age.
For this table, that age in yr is 200.0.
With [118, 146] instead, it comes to 128.0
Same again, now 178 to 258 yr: 228.0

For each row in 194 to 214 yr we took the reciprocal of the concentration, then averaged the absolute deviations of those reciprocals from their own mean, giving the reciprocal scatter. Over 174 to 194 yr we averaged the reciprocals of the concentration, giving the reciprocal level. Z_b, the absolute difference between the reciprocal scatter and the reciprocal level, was 0.0080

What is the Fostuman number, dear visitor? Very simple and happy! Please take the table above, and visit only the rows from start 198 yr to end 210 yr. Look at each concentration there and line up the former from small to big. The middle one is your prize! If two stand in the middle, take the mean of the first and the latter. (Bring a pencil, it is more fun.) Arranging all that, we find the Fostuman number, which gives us 79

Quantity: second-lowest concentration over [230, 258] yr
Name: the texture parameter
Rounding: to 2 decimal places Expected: 109.80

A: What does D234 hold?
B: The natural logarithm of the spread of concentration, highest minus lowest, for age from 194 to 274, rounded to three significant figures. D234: 4.28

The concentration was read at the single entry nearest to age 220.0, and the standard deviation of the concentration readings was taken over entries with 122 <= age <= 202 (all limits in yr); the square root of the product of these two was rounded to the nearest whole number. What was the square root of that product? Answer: 20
